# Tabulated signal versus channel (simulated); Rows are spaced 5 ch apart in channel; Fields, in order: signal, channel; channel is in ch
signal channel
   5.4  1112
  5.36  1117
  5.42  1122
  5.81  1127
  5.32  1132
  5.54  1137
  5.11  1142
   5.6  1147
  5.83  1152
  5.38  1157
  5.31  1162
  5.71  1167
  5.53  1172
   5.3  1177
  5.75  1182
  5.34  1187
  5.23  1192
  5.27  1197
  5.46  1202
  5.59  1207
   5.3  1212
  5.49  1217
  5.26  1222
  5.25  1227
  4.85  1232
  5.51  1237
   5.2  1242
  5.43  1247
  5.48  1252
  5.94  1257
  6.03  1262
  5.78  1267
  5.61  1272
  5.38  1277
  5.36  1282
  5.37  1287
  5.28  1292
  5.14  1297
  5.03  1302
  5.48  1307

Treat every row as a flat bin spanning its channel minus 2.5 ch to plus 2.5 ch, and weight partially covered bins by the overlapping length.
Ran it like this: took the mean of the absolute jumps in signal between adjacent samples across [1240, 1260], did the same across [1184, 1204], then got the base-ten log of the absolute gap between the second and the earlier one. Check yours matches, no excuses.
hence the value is -0.9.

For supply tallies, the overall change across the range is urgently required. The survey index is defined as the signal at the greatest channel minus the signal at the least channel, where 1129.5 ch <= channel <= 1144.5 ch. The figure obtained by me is -0.2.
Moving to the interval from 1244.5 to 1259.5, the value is 0.5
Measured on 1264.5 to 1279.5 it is -0.4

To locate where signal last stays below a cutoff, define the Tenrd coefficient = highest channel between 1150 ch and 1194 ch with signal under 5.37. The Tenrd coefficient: 1192 ch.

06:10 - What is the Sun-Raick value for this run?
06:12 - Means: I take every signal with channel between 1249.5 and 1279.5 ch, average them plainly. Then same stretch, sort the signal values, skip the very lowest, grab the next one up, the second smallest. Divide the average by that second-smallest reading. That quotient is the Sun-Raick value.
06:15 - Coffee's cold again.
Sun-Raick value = 1.04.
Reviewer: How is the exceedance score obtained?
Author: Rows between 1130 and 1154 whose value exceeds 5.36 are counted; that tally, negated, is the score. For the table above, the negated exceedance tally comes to -3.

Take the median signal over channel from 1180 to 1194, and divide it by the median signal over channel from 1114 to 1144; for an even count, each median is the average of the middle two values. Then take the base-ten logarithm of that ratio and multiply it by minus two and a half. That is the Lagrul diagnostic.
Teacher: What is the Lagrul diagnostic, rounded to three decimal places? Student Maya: 0.010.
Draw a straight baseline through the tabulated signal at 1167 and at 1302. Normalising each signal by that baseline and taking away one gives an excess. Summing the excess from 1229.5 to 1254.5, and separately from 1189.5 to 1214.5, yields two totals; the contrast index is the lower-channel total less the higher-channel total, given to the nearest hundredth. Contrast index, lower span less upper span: -0.11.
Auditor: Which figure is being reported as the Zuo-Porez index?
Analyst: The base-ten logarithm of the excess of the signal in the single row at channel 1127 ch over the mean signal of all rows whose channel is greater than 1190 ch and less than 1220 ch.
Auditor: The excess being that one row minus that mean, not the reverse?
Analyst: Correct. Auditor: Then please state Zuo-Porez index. -0.38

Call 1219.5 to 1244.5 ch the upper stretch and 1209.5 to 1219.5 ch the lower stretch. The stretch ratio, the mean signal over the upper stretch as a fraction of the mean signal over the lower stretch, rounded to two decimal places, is 0.97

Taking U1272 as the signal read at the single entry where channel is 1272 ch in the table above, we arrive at 5.61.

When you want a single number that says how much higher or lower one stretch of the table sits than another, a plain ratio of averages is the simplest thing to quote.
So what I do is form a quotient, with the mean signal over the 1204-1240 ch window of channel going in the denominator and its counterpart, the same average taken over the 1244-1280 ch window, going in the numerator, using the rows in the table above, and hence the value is 1.06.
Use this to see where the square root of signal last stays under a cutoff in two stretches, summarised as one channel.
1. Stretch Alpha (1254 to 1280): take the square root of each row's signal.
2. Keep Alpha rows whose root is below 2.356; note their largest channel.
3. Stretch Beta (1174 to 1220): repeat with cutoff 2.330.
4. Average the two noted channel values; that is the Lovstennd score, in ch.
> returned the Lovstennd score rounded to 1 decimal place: 1244.5 ch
